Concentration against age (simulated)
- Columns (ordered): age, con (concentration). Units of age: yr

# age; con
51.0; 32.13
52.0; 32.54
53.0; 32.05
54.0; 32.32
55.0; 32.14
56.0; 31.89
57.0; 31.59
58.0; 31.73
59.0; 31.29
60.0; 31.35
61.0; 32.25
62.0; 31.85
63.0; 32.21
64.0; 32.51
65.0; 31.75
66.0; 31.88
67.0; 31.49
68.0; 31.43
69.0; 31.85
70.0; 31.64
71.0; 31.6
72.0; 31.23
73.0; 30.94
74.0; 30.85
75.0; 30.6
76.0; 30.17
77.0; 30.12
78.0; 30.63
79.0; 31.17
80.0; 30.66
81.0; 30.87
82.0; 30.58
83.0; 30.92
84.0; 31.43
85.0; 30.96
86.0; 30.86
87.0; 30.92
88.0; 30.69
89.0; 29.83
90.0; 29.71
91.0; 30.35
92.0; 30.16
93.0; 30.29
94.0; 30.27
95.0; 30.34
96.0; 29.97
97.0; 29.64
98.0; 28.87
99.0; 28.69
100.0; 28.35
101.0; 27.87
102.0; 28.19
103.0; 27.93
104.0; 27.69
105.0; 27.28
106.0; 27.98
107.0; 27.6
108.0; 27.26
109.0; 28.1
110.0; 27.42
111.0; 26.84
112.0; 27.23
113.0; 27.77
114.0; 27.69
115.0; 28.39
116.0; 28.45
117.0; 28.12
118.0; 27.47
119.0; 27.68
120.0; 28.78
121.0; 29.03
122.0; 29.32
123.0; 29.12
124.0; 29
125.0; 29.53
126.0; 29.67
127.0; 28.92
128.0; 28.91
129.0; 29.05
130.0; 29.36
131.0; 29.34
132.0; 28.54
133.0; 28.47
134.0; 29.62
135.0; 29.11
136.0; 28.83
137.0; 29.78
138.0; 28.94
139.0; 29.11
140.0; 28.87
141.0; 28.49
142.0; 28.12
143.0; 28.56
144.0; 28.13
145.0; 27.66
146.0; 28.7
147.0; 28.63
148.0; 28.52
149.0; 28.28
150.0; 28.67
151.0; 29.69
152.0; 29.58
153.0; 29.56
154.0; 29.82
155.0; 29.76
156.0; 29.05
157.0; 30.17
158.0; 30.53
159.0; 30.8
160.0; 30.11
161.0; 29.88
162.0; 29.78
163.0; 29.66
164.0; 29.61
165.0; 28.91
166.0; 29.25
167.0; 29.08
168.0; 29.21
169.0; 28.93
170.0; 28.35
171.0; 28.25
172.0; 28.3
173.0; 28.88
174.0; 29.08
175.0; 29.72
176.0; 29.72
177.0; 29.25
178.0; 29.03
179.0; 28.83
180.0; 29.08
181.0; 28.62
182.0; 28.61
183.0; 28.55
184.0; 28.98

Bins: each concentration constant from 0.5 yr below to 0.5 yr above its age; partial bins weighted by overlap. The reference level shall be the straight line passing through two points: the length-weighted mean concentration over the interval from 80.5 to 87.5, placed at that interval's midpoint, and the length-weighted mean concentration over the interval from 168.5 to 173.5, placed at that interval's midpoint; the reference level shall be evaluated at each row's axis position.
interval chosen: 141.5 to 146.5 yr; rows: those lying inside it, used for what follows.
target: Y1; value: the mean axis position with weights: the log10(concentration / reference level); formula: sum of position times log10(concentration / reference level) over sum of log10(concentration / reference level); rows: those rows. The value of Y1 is 143.9 yr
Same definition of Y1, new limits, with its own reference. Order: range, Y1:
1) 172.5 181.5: 176.7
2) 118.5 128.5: 122.3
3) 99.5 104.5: 102.1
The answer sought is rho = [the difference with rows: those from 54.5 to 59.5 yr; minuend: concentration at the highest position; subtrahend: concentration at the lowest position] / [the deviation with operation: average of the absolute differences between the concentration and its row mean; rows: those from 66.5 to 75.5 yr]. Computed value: -2.5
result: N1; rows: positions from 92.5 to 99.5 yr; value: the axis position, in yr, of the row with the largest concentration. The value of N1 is 95.0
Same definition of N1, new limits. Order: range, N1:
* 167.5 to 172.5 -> 168.0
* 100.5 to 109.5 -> 102.0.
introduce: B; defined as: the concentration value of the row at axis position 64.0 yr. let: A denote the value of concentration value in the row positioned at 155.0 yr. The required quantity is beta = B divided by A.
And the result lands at 1.09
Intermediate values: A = 29.76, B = 32.51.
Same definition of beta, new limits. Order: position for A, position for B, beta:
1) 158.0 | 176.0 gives 0.97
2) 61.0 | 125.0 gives 0.92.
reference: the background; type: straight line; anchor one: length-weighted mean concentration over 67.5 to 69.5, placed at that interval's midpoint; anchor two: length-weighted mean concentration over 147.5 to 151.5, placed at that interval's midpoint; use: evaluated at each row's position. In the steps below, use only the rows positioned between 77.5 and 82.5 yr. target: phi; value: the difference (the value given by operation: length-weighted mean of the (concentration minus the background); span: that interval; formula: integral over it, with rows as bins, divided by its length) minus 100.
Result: -100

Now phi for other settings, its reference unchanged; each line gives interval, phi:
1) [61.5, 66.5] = -100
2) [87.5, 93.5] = -101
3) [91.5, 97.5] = -101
